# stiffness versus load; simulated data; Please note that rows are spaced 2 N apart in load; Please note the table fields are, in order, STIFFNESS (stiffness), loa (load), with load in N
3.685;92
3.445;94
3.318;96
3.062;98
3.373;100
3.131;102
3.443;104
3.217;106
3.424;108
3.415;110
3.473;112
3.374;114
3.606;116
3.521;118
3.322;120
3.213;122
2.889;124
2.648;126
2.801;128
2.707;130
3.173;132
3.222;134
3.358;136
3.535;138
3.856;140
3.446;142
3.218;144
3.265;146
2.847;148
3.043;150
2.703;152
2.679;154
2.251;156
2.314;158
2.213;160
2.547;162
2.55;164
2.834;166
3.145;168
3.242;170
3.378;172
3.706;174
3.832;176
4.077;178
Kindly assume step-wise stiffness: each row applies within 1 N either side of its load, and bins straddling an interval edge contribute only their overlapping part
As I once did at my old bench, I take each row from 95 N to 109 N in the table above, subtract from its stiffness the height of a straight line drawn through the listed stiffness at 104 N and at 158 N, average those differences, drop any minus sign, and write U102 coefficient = 0.20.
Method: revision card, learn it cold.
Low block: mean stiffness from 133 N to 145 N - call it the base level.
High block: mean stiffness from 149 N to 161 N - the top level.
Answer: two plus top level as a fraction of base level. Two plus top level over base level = 2.74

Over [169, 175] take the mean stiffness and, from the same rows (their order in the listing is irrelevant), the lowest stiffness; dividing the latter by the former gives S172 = 0.942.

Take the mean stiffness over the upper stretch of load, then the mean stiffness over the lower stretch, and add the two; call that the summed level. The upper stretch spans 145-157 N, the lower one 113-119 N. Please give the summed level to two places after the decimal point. 6.30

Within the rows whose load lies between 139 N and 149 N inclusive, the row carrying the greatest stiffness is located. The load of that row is 140 N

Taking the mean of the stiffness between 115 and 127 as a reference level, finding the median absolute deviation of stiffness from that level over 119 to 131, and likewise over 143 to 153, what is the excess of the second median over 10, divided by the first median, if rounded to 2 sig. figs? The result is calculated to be -28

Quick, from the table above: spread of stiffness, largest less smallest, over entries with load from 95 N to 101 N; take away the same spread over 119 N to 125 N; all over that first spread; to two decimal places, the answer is -0.39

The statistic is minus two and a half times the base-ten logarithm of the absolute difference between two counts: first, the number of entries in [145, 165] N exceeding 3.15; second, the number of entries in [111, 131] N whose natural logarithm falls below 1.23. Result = -1.9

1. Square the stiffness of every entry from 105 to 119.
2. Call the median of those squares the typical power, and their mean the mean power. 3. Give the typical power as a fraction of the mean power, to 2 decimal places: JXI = 0.99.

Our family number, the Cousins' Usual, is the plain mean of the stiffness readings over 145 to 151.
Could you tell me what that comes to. 3.1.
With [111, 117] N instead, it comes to 3.5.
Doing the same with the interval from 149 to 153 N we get 2.9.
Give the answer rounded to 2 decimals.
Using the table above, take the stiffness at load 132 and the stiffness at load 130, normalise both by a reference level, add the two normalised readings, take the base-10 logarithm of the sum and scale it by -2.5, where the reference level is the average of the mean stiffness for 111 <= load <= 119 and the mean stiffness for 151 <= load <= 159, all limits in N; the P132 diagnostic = -0.73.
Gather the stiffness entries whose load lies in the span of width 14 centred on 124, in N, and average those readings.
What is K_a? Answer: 3.01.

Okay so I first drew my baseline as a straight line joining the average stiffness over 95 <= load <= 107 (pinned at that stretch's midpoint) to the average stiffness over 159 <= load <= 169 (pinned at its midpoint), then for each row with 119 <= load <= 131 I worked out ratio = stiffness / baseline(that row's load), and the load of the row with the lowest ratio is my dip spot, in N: 126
